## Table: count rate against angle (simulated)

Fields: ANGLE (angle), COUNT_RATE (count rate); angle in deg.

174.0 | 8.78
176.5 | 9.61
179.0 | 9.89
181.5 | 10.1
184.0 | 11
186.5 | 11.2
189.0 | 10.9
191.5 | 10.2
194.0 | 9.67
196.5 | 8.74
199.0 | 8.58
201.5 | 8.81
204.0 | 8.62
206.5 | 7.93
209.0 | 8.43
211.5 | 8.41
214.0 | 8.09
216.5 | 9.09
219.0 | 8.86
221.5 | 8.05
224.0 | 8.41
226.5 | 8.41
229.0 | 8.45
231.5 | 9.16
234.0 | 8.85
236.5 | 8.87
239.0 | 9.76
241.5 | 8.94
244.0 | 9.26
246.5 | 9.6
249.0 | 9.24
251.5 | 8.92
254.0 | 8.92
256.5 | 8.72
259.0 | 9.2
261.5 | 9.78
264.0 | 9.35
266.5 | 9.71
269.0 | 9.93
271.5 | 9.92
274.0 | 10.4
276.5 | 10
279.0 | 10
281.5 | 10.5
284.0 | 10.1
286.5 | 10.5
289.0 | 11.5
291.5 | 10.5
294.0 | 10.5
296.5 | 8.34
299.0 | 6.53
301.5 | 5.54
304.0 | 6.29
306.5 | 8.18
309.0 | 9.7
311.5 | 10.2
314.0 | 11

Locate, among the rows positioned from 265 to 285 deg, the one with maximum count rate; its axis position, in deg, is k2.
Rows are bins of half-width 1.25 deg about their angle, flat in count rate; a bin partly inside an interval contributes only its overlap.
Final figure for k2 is 281.5 deg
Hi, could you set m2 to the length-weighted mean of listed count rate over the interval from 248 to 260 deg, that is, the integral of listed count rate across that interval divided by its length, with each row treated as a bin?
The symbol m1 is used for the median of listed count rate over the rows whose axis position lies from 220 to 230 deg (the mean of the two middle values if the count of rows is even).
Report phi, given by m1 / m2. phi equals 0.94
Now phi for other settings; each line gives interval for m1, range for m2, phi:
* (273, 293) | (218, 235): 1.22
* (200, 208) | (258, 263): 0.91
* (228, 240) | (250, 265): 0.97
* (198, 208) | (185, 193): 0.80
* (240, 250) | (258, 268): 0.97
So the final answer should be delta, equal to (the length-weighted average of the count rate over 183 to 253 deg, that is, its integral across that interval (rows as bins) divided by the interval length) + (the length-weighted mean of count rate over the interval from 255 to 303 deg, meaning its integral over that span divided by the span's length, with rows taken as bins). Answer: 18.6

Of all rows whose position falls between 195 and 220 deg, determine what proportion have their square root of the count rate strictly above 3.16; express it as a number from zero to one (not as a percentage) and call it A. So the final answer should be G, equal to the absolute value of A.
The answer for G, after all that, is 0.00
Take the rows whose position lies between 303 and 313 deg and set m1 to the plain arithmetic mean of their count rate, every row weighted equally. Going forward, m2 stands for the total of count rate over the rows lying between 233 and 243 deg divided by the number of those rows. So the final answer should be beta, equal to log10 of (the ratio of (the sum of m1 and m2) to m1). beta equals 0.314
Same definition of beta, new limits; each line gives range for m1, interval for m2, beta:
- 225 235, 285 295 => 0.349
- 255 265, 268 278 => 0.319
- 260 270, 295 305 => 0.228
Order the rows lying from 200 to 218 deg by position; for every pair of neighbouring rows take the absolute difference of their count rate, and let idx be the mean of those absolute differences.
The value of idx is 0.45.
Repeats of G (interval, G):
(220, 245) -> 0.00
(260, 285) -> 0.50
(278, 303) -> 0.70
